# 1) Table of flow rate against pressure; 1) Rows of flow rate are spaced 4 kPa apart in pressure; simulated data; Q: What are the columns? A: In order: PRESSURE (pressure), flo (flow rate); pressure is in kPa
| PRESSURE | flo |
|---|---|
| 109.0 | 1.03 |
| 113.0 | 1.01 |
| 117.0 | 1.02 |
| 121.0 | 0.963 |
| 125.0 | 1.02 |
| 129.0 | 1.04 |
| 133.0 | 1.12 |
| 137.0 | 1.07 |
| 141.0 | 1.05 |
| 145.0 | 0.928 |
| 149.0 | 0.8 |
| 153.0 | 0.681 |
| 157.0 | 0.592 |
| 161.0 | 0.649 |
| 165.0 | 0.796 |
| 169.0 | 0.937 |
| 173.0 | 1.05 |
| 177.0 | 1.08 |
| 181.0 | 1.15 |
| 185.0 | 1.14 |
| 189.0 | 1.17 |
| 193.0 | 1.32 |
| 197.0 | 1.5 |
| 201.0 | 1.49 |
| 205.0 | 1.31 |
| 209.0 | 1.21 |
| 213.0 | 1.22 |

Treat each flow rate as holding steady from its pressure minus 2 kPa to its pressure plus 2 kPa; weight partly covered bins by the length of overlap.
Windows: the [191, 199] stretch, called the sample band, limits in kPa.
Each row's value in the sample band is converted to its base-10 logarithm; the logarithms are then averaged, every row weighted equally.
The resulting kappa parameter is 0.15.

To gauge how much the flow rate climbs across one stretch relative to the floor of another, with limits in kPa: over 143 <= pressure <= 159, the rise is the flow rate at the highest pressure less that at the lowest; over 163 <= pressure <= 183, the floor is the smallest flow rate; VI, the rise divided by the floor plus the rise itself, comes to -0.76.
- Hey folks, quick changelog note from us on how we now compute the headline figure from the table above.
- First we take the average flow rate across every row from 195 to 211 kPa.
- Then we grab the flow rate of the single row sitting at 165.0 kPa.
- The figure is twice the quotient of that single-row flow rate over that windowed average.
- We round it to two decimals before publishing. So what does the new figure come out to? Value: 1.16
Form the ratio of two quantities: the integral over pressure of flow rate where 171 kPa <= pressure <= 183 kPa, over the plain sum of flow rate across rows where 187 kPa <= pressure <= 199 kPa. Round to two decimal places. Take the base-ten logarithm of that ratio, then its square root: 0.72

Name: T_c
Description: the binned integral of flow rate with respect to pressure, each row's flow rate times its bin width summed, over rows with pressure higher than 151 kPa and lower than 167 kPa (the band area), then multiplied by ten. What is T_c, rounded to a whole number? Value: 109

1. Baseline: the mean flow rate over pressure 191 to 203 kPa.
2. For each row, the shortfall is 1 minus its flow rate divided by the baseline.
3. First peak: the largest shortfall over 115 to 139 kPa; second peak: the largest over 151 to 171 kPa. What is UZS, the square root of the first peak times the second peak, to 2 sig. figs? 0.44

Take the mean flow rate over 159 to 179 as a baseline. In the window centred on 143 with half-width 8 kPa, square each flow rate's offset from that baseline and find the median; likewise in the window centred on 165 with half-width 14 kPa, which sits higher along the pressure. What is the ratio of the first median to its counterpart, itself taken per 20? 0.026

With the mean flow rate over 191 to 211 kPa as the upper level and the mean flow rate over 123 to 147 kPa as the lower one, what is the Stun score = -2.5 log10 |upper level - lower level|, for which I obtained 1.2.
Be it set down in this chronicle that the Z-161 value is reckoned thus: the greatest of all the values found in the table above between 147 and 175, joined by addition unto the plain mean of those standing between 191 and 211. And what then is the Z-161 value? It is 2.42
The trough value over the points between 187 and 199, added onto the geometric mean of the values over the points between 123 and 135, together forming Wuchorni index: 2.23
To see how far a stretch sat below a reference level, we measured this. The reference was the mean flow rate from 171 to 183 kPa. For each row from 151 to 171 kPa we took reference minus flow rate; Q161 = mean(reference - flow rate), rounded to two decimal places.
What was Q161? 0.36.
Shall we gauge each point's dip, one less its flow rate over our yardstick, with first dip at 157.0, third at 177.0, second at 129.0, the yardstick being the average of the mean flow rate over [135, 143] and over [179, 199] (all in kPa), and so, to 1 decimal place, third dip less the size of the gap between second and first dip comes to -0.3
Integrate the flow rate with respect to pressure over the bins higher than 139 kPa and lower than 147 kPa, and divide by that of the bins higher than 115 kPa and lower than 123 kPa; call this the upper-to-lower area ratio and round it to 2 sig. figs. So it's 1.0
